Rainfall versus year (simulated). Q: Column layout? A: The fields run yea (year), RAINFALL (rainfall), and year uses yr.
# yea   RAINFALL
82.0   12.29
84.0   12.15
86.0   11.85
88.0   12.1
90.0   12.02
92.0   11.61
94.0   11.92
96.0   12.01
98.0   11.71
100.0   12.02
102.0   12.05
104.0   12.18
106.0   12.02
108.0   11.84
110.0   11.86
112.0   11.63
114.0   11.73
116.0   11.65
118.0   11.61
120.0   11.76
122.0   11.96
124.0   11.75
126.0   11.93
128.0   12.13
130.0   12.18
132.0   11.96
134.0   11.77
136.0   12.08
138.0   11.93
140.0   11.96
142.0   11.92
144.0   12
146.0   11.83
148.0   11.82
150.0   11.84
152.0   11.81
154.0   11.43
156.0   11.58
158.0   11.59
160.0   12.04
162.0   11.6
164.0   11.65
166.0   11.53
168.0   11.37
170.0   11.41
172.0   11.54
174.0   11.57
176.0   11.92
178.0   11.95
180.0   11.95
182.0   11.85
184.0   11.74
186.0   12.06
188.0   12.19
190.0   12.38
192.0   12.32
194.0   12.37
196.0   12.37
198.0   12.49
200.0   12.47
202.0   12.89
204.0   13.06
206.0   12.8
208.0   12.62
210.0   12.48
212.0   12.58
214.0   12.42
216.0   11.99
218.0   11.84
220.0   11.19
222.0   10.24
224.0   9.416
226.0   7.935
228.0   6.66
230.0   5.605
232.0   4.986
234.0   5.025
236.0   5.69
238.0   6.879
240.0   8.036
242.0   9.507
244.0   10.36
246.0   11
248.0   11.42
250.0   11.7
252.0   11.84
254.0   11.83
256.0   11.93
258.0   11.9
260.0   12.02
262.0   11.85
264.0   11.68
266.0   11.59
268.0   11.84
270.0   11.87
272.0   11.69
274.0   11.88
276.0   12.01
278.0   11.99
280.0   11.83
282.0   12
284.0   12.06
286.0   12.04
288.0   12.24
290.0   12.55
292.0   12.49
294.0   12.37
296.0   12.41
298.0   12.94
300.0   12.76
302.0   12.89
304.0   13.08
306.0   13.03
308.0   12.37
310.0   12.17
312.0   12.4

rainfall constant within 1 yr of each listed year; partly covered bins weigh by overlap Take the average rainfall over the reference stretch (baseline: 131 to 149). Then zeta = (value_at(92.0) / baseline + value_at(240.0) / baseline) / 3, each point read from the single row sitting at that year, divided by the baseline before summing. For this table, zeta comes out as 0.55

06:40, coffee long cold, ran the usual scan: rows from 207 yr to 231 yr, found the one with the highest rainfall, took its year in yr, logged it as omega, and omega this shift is 208.0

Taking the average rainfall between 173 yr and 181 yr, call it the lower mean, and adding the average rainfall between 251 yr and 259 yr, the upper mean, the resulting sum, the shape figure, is 23.7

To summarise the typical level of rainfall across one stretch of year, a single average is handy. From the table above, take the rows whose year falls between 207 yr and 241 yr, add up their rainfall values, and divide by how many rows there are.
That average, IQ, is 9.2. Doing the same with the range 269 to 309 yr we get 12.3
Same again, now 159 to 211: 12.1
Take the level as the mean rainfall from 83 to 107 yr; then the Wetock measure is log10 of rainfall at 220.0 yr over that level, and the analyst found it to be -0.029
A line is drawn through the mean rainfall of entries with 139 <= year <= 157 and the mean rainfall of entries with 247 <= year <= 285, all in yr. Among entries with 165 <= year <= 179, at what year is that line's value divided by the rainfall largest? 168.0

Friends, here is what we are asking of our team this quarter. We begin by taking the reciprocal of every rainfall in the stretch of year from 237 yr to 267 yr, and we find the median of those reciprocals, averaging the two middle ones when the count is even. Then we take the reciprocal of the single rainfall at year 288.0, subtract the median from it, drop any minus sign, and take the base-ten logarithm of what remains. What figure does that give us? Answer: -2.41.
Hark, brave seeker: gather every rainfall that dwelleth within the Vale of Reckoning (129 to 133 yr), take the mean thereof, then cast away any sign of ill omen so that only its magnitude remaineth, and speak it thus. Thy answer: 12.1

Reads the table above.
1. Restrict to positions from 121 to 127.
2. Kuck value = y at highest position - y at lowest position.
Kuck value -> -0.03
